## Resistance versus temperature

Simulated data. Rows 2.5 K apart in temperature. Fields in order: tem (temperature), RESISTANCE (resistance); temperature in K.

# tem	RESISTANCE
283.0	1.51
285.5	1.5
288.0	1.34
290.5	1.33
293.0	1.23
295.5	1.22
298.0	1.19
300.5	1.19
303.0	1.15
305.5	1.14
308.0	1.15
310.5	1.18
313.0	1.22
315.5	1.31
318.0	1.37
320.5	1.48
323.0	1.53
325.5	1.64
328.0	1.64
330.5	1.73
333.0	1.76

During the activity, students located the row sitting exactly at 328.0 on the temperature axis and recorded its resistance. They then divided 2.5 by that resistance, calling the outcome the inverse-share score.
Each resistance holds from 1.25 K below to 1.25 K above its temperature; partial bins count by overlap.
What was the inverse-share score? 1.52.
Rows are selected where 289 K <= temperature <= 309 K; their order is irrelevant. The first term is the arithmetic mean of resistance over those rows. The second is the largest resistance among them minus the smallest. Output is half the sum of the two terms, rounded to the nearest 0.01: 0.70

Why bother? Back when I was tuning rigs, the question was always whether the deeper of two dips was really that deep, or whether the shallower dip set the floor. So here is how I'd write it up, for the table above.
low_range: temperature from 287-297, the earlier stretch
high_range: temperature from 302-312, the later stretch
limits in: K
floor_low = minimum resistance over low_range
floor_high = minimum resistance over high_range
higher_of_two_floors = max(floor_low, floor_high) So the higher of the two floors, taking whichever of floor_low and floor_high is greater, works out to 1.22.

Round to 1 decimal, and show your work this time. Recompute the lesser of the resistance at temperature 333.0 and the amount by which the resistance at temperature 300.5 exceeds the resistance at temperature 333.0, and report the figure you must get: -0.6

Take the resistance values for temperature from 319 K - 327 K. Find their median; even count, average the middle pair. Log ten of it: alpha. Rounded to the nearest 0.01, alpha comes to 0.18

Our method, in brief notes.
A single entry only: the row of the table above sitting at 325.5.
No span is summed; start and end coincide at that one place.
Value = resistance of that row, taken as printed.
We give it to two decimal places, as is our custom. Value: 1.64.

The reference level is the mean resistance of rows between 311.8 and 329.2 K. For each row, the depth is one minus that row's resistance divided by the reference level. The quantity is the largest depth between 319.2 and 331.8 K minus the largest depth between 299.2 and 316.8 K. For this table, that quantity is -0.23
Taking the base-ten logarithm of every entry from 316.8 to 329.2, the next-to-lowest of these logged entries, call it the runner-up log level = 0.170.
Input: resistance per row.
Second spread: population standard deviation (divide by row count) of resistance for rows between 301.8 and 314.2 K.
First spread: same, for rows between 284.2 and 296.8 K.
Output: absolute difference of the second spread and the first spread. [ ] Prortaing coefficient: 0.072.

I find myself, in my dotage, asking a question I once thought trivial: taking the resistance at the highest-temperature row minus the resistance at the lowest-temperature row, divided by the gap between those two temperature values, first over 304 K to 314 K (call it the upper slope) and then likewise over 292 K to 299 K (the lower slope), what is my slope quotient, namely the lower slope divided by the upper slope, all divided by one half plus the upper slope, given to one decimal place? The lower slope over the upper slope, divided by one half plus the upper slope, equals -1.5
